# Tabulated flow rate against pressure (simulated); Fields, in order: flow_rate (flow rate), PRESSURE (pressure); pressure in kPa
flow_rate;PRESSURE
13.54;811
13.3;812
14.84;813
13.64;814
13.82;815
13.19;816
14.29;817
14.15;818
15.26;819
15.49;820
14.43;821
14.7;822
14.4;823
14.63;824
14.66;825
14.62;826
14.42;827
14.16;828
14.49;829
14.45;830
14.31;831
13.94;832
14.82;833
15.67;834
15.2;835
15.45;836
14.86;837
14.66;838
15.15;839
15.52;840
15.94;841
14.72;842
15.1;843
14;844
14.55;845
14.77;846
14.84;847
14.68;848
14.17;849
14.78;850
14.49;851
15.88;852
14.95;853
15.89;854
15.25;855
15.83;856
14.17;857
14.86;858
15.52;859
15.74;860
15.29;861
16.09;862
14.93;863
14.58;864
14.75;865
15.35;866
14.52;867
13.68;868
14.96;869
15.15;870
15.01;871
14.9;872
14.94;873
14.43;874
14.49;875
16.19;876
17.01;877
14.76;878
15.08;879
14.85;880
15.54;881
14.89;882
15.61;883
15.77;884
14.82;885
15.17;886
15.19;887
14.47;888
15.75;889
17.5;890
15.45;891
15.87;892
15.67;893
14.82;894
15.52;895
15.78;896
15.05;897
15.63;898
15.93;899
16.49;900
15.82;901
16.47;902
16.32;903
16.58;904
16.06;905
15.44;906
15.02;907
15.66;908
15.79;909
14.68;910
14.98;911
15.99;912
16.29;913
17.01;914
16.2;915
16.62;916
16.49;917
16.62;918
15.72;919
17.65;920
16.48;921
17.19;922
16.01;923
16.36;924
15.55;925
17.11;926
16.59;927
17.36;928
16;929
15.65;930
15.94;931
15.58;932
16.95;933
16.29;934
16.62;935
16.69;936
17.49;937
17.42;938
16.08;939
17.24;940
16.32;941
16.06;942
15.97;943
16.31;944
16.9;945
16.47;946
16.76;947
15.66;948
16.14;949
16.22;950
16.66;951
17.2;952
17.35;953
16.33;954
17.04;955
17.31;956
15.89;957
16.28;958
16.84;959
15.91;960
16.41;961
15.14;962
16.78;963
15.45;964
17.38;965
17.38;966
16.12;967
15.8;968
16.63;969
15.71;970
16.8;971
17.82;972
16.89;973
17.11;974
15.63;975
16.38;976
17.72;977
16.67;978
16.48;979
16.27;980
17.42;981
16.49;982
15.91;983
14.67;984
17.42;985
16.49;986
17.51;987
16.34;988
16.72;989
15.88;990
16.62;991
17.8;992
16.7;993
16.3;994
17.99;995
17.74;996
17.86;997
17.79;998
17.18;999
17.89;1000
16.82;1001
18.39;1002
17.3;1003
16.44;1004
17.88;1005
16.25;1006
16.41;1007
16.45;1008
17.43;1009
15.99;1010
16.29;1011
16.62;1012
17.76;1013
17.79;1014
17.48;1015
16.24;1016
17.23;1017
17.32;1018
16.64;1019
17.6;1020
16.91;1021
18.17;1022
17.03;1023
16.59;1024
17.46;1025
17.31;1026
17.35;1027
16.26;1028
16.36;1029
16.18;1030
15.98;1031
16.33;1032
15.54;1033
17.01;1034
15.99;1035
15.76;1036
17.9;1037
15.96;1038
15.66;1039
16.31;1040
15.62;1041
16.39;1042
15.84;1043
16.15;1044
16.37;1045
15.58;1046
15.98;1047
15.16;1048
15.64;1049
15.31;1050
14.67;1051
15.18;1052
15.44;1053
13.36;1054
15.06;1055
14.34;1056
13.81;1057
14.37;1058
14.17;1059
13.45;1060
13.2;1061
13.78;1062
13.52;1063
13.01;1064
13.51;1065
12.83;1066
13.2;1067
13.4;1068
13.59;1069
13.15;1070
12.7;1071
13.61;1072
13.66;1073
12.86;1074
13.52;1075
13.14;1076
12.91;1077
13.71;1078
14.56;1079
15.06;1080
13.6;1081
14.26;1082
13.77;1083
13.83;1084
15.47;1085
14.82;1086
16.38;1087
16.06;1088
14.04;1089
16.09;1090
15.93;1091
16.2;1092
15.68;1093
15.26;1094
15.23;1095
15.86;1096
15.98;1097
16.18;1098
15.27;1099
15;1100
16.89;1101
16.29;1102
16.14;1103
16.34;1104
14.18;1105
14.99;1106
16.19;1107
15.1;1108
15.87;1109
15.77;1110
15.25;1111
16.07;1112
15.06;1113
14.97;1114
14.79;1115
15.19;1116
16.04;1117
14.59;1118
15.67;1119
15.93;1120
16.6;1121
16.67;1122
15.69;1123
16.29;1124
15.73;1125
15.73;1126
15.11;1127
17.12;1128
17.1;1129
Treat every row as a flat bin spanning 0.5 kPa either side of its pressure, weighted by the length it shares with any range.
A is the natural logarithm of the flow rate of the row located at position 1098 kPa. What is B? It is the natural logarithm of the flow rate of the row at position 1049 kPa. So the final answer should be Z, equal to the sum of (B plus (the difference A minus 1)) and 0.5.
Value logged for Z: 5.03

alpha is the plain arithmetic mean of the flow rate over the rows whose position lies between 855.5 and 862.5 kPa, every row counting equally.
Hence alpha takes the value 15.4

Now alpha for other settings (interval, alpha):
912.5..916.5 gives 16.5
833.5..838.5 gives 15.2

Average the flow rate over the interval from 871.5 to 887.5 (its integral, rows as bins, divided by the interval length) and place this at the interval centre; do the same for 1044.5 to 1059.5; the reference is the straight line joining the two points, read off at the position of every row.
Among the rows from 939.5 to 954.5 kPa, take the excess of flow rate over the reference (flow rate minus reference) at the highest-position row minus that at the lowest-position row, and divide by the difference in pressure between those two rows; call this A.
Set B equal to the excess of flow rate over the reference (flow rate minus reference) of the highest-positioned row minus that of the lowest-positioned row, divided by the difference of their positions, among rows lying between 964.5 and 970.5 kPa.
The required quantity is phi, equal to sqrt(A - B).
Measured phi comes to 0.52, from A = -0.06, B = -0.33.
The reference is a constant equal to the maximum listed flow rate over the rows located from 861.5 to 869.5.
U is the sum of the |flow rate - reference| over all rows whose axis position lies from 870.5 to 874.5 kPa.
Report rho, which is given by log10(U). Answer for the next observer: 0.71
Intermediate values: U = 5.1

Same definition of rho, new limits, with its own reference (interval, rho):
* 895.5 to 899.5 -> 0.29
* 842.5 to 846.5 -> 0.77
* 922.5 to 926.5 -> 0.28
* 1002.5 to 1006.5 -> 0.55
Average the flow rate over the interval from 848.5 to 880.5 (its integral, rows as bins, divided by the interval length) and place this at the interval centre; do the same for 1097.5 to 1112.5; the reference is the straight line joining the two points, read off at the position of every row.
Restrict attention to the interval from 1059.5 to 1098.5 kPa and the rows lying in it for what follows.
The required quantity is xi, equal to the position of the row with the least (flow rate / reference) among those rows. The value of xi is 1071 kPa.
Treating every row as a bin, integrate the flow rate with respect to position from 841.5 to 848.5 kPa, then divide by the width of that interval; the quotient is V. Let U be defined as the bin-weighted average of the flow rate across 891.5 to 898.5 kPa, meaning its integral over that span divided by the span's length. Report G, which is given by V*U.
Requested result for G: 227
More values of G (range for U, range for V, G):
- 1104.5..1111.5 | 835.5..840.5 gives 232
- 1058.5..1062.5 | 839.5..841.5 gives 215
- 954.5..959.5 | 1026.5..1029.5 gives 278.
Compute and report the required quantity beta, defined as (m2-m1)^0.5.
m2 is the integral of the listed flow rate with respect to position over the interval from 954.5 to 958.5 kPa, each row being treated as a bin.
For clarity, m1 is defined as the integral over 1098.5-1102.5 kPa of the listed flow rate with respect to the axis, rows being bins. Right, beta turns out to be 1.75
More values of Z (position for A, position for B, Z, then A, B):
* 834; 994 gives 5.04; 2.75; 2.79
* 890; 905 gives 5.14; 2.86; 2.78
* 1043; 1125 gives 5.02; 2.76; 2.76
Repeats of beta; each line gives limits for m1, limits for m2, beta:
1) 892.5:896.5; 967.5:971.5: 1.77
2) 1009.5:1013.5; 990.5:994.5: 0.87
